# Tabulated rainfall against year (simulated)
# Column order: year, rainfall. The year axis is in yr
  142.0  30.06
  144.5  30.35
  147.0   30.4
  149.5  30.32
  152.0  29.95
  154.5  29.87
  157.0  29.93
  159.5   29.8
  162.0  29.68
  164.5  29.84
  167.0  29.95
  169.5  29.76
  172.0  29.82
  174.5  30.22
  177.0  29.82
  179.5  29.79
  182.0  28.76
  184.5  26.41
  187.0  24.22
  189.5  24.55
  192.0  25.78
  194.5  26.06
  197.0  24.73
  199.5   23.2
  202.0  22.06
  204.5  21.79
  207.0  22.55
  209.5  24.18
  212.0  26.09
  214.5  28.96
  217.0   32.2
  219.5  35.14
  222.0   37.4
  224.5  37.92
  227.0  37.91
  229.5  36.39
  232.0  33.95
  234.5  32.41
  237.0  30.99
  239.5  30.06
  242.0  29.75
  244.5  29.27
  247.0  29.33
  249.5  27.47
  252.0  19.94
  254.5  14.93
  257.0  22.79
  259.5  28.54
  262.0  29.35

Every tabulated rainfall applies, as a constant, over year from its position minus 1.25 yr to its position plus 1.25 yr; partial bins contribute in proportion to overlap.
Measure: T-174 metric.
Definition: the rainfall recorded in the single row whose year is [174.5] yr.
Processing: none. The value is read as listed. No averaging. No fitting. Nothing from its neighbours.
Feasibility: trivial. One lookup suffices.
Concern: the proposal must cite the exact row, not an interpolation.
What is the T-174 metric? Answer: 30.22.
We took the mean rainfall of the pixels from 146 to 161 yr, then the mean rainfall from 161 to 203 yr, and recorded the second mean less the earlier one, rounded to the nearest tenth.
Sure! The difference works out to -2.7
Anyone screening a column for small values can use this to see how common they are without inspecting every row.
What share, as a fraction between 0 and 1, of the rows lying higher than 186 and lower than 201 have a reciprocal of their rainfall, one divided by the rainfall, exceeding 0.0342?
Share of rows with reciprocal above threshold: 1.0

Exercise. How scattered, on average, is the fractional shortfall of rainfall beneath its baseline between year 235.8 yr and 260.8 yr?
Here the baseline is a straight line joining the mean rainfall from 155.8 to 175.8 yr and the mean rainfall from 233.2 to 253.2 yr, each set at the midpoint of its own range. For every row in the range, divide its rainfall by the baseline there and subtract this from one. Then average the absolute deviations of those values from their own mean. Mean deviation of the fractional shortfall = 0.15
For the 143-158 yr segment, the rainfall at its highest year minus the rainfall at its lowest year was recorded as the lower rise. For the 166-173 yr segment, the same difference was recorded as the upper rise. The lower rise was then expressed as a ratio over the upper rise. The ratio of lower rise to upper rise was 3.2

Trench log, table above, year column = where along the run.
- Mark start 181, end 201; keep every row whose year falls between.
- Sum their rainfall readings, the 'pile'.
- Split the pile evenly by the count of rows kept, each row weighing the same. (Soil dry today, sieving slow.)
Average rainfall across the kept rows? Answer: 25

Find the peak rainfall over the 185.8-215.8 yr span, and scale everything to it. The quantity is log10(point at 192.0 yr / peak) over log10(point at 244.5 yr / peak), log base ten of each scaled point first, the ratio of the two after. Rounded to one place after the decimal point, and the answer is -10.9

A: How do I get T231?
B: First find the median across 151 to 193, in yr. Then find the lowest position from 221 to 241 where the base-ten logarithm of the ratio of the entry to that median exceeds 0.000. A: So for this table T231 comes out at 222.0 yr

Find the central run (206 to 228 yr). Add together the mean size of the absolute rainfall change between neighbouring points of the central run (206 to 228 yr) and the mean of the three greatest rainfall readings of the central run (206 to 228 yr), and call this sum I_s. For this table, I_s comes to 39.7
